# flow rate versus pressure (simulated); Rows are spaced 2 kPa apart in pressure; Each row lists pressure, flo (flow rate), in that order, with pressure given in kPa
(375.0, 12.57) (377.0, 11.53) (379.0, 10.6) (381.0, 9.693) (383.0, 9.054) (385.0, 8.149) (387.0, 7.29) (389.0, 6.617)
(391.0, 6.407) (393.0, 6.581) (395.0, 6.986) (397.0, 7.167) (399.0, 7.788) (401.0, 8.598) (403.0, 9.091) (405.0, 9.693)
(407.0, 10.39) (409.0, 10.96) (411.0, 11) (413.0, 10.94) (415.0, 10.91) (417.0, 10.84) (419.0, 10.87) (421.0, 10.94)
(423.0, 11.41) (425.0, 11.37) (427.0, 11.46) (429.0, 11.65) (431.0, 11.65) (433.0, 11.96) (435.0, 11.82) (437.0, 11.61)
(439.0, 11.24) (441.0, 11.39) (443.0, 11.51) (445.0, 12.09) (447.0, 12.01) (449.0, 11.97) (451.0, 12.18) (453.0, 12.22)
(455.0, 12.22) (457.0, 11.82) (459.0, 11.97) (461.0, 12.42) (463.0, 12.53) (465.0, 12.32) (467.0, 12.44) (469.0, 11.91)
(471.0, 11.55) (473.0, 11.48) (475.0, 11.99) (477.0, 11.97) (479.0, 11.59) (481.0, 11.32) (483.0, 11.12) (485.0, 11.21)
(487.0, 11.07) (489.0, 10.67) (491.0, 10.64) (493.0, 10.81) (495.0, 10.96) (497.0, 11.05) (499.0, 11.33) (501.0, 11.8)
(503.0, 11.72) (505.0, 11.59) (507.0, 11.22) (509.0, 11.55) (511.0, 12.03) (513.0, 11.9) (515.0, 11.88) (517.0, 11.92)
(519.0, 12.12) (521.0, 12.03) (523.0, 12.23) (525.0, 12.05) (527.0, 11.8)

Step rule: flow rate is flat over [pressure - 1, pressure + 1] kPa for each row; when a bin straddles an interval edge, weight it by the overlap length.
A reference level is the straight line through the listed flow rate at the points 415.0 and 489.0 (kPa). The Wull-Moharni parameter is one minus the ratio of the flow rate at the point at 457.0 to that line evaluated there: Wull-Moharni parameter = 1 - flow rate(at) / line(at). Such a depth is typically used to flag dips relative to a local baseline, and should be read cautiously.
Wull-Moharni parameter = -0.10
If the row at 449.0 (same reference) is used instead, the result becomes -0.11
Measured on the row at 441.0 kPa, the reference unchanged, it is -0.05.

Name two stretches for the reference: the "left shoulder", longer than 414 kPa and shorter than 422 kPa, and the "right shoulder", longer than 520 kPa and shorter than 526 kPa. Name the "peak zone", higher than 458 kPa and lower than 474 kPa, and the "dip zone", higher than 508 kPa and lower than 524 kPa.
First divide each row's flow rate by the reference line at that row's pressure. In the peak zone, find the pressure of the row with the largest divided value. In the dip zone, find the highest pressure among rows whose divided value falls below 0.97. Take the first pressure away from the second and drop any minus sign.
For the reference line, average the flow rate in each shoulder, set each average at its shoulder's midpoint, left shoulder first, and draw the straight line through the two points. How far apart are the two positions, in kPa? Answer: 46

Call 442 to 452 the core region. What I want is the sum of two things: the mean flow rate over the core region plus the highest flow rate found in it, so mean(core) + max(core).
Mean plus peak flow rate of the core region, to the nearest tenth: 24.1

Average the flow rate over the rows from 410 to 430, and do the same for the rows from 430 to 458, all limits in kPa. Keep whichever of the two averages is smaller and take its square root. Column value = 3.3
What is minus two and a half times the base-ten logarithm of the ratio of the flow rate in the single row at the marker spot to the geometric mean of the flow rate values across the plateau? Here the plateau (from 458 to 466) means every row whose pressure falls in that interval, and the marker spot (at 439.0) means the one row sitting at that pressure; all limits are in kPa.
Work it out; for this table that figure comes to 0.10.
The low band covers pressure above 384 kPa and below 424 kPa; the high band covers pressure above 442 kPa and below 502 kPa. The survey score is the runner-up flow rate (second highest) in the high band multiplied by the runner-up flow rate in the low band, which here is 137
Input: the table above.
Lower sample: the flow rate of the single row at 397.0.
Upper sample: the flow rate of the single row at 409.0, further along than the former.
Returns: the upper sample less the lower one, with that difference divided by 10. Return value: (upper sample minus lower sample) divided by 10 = 0.38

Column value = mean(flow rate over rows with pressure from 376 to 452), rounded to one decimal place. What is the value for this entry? 10.2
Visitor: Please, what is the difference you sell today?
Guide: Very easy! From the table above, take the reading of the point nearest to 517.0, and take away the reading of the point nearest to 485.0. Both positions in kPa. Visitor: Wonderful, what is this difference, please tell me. 1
